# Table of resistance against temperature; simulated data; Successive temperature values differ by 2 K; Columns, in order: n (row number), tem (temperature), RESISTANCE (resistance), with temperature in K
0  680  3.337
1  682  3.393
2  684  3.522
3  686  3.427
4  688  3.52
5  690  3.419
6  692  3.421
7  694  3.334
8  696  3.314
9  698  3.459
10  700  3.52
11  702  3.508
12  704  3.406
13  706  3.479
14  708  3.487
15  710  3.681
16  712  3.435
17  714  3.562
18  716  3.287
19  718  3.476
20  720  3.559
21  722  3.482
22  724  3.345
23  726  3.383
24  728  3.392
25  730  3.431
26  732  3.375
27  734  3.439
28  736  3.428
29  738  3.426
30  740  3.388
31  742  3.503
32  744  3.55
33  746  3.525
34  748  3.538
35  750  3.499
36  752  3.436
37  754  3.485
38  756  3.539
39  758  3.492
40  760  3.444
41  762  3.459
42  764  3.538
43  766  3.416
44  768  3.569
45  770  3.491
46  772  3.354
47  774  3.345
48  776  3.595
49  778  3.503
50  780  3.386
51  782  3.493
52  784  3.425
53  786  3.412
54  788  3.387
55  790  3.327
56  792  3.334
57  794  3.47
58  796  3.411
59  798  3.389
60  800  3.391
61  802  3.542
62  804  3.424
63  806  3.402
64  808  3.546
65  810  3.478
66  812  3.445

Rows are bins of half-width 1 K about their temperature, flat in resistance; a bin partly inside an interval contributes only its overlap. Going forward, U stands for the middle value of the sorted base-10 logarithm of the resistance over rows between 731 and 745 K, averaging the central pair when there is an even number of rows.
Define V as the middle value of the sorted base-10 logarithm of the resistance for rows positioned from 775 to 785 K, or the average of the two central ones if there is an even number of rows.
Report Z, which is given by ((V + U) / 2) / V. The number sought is 0.99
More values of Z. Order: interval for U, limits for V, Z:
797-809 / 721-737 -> 1.00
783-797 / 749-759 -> 0.99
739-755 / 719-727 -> 1.01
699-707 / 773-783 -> 1.00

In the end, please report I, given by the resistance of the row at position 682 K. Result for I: 3.393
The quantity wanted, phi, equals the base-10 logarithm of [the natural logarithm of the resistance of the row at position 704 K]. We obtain 0.088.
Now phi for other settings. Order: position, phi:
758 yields 0.097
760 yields 0.092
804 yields 0.090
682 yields 0.087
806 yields 0.088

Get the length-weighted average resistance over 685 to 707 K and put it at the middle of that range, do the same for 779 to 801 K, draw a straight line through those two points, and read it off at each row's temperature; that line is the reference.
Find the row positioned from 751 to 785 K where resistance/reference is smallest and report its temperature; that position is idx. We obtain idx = 774 K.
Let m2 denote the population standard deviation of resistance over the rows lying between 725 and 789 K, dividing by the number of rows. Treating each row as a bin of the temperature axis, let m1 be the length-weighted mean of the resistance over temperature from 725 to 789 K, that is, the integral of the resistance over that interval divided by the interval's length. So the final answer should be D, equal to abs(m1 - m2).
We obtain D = 3.39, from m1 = 3.46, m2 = 0.066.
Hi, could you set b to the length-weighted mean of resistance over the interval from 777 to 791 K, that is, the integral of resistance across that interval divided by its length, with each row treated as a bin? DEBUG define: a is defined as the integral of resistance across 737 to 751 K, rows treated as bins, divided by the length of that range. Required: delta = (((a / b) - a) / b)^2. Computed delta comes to 0.522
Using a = 3.49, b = 3.42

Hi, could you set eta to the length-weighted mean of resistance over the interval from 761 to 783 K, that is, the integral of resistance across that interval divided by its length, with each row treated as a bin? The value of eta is 3.468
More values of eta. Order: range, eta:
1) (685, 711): 3.460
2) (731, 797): 3.454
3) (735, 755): 3.478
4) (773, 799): 3.421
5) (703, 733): 3.452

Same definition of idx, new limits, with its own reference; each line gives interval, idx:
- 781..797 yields 790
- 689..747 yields 716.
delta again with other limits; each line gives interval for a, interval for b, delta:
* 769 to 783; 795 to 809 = 0.506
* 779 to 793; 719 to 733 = 0.493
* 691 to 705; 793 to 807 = 0.499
